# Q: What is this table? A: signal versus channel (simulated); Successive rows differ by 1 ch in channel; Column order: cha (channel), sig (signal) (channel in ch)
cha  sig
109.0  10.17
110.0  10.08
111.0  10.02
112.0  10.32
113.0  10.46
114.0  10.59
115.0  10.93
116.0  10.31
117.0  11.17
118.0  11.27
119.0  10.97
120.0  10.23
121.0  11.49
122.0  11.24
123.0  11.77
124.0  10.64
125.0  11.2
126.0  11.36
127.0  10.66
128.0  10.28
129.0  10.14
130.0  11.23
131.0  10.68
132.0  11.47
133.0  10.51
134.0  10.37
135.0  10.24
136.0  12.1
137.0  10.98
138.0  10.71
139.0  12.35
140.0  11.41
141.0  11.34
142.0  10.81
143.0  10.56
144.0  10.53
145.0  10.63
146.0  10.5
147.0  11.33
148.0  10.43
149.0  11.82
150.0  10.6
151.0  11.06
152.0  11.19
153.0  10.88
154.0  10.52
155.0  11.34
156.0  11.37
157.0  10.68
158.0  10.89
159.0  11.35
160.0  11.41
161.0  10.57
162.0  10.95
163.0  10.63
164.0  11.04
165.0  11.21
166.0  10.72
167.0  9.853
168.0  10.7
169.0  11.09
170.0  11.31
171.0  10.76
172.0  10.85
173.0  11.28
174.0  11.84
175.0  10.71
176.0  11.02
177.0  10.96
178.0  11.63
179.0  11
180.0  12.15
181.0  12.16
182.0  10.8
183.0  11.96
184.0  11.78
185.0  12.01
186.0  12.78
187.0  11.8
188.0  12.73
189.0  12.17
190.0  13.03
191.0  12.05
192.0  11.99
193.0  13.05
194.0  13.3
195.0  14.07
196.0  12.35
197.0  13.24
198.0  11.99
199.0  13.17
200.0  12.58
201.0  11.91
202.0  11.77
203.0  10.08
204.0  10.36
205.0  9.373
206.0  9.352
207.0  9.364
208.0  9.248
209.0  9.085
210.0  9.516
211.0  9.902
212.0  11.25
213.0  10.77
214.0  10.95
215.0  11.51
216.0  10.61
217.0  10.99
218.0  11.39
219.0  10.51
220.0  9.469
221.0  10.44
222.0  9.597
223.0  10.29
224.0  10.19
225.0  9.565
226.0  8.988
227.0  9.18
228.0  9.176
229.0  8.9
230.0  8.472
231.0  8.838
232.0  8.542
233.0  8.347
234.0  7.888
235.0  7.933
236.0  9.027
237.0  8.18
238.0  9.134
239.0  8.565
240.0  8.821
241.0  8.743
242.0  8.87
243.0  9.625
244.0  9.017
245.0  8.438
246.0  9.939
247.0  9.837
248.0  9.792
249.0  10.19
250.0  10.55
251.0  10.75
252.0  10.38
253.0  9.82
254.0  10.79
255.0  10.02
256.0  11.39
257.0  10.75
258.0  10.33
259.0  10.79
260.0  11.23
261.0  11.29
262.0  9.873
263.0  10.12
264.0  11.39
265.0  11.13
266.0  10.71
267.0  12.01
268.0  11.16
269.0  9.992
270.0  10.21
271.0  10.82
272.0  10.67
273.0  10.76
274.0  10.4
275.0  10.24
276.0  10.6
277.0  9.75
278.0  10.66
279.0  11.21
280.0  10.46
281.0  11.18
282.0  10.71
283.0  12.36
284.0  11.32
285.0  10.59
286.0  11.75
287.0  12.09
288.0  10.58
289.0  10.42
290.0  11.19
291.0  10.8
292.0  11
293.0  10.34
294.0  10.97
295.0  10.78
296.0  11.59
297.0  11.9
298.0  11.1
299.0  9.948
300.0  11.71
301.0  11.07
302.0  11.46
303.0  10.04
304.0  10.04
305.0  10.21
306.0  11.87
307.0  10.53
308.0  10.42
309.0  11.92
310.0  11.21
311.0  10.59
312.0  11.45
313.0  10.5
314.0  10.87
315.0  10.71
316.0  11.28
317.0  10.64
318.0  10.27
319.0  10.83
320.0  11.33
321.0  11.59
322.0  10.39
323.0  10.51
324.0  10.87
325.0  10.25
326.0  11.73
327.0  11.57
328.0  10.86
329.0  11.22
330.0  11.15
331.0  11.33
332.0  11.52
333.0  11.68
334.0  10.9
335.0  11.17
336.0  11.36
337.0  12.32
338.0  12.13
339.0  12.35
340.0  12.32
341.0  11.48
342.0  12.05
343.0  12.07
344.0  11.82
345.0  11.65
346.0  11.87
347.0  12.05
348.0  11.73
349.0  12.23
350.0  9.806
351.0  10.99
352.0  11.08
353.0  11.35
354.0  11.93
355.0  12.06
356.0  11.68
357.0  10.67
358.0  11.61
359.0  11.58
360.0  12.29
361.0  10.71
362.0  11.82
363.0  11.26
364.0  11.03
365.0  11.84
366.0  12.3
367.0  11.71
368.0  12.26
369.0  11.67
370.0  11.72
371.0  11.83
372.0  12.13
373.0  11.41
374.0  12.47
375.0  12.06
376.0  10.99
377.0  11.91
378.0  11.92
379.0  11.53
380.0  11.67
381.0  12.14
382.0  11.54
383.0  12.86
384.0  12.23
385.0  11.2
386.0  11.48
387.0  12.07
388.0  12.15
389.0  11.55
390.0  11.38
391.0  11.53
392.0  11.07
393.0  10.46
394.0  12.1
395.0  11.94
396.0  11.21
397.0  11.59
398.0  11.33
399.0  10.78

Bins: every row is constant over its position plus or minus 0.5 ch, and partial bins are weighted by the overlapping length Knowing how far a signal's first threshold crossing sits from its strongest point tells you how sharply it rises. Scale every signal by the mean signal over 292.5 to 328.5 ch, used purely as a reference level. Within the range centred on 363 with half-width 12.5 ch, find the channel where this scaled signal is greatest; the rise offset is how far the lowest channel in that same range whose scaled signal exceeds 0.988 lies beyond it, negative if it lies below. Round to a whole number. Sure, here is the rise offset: -23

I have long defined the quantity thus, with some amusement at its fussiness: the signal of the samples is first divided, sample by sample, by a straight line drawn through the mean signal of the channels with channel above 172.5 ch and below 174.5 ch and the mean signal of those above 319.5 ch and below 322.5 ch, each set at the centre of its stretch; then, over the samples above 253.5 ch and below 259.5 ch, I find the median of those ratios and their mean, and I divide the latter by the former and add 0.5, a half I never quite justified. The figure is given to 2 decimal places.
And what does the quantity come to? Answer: 1.49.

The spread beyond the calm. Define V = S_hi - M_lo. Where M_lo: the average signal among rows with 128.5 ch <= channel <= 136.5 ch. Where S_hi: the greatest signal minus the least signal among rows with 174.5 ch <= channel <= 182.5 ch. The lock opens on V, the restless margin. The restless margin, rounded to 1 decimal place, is -9.4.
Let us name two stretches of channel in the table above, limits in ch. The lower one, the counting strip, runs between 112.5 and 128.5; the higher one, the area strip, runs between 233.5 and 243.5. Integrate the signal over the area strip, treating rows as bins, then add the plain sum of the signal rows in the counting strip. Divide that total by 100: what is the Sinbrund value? 2.6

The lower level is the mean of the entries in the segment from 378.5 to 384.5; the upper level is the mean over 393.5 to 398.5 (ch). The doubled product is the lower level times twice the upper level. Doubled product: 279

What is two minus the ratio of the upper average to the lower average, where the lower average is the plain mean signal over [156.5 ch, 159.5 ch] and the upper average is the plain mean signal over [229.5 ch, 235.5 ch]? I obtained 1.24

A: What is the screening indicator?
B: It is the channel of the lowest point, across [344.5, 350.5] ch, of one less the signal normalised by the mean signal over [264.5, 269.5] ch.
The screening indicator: 349.0 ch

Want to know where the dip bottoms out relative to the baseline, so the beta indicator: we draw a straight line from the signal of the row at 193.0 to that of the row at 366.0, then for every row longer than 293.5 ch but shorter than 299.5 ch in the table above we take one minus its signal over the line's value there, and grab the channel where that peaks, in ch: 299.0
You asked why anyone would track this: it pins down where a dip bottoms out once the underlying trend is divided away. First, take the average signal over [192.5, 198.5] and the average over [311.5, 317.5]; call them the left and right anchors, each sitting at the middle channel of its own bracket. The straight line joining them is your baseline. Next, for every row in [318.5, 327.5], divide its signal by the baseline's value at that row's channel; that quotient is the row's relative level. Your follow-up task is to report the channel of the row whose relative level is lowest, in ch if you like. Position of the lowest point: 325.0 ch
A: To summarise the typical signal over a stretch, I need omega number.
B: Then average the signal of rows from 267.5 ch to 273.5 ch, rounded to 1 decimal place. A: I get 10.6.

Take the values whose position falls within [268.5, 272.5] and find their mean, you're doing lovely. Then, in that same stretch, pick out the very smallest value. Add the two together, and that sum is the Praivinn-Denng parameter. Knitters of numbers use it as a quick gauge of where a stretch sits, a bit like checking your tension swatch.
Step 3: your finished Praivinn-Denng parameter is 20.4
